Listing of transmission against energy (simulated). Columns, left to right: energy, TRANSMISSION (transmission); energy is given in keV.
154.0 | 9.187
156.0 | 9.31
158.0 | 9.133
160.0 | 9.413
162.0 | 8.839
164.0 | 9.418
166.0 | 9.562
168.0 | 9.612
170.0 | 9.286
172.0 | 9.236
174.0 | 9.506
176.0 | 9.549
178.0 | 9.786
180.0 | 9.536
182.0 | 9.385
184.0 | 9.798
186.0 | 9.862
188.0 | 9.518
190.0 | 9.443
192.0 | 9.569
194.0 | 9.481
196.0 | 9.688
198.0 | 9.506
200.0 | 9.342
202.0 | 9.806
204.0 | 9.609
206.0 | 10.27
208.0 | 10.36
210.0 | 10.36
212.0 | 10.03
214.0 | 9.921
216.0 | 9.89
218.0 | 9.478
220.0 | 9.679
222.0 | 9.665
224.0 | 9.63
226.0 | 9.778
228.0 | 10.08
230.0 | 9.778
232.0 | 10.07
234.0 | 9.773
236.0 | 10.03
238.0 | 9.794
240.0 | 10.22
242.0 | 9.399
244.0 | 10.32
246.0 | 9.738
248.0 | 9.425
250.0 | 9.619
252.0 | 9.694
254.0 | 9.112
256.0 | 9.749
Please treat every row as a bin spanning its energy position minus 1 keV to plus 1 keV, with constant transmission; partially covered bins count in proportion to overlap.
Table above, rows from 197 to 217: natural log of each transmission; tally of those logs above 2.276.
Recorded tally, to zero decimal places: 7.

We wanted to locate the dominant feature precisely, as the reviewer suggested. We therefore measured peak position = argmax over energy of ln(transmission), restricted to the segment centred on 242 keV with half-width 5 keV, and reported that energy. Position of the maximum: 244.0 keV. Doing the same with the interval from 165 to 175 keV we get 168.0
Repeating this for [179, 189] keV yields 186.0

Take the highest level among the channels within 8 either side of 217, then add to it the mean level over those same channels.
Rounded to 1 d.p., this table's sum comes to 20.2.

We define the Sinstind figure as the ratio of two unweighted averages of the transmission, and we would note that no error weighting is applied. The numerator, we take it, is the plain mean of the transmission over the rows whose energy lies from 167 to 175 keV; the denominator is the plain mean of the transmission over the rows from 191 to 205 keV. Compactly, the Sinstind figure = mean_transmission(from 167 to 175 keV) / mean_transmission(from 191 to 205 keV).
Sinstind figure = 0.98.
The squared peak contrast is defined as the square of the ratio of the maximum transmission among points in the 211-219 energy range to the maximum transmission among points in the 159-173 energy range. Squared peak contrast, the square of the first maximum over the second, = 1.09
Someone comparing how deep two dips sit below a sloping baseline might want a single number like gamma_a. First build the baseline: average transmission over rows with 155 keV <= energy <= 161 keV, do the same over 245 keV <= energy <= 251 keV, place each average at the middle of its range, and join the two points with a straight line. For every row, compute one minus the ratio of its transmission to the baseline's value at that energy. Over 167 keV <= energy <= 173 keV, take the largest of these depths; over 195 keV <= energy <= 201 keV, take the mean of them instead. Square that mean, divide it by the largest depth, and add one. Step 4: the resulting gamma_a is 1.0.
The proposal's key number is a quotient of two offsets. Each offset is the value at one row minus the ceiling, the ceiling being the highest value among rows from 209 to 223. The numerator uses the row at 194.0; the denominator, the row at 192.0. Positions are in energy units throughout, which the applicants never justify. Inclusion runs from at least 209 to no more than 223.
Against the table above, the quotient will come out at 1.1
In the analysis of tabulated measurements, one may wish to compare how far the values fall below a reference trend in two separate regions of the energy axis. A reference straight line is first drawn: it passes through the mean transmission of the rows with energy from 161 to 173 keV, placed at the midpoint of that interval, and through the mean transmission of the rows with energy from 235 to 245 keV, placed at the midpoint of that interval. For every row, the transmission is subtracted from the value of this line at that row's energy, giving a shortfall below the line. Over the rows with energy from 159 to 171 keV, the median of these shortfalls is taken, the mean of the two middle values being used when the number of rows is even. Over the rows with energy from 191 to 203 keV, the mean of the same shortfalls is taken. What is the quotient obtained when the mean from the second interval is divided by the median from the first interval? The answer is -0.1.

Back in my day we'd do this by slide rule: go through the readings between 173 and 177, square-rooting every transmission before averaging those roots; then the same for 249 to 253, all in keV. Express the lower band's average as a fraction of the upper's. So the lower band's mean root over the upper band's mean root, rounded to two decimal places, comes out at 0.99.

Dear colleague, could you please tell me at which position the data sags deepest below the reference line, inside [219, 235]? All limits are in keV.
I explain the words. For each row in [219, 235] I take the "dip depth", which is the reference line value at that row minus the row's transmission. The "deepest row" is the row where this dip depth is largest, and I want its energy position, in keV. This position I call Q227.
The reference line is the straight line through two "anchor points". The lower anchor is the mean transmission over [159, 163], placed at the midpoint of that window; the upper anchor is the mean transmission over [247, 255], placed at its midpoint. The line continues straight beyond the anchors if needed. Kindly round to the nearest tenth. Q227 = 224.0 keV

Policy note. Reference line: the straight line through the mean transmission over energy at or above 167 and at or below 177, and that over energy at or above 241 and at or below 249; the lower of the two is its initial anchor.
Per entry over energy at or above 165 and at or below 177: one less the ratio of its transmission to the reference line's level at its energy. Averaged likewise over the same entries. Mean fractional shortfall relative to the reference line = -0.003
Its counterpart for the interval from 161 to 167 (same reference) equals 0.014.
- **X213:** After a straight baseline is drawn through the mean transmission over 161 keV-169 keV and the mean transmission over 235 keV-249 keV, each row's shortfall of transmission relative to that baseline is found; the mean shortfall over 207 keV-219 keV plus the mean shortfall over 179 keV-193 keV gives -0.44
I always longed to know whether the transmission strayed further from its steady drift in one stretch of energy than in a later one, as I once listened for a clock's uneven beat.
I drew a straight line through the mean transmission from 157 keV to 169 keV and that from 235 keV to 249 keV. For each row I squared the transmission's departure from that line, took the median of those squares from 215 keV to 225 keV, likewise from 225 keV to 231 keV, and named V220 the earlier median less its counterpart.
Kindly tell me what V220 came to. 0.01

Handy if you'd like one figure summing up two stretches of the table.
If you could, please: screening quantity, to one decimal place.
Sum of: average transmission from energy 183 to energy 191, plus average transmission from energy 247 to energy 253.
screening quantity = 19.2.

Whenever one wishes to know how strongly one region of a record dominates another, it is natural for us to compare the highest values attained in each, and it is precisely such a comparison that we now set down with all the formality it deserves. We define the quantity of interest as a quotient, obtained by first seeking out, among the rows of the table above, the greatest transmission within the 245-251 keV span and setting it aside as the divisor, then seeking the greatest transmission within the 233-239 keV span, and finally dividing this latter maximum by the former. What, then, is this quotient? 1.03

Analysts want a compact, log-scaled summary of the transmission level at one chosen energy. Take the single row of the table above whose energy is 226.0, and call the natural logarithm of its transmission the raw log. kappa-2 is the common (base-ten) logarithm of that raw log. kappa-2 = 0.358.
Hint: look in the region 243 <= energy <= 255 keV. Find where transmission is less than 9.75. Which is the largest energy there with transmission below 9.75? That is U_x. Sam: 254.0 keV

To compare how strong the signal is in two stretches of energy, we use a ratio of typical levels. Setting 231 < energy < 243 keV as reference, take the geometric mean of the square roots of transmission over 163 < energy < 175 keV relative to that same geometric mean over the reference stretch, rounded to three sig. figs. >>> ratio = 0.977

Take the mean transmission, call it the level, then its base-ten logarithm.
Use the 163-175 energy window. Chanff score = 0.97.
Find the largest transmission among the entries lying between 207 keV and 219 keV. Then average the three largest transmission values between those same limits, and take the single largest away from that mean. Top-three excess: -0.11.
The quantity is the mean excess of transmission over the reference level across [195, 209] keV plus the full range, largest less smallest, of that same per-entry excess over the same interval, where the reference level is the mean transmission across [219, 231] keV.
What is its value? 1.0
